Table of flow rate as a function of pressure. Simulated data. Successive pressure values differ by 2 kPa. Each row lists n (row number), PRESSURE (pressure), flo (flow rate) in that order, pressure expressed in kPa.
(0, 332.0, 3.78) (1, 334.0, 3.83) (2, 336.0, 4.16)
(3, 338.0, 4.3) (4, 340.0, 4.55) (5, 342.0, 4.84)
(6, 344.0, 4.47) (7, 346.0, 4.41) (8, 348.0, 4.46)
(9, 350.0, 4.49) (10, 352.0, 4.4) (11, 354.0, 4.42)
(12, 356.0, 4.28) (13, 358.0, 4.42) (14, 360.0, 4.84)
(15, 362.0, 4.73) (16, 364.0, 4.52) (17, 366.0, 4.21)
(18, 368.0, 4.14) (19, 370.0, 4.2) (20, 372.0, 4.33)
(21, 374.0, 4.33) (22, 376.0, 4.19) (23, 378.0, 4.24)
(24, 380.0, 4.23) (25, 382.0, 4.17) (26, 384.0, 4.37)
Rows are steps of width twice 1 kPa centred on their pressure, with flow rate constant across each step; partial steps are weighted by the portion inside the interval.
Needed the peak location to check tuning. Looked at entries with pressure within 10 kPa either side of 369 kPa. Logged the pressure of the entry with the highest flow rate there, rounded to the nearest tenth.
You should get 360.0 kPa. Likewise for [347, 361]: 360.0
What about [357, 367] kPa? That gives 360.0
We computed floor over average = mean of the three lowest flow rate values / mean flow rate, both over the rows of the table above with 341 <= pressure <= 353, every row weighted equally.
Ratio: 0.980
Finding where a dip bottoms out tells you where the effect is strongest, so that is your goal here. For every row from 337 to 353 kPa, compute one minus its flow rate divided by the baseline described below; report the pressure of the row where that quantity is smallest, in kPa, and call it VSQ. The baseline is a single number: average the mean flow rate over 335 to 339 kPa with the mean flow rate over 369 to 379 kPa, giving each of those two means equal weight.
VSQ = 342.0 kPa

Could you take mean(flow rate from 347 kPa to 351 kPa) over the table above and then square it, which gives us 20.0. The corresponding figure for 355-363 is 20.9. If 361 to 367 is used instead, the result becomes 20.1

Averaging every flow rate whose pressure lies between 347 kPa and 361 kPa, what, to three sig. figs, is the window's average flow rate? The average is 4.47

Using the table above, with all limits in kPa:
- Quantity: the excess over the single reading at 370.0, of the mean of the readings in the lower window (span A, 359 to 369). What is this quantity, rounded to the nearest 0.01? 0.29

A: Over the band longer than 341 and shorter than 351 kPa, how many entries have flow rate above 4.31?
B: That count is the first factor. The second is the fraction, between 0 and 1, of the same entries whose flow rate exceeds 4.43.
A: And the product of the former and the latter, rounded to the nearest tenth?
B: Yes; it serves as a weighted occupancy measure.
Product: 4.0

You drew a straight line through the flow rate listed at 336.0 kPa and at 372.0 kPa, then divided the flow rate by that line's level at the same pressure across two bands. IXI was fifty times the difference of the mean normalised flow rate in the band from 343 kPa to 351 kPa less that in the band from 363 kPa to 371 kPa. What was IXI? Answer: 3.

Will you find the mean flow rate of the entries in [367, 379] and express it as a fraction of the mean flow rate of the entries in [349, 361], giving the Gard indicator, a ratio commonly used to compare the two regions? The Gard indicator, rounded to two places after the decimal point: 0.95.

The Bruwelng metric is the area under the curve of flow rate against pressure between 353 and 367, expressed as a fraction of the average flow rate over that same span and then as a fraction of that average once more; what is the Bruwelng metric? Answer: 3.1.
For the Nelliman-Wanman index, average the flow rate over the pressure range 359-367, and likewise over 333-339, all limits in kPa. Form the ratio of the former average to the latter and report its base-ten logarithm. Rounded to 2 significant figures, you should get 0.048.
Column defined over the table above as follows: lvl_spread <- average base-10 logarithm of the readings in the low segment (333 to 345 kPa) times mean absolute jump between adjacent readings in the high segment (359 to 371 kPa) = 0.10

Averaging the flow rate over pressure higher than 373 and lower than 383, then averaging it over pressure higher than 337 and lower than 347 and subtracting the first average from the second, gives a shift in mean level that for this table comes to 0.28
